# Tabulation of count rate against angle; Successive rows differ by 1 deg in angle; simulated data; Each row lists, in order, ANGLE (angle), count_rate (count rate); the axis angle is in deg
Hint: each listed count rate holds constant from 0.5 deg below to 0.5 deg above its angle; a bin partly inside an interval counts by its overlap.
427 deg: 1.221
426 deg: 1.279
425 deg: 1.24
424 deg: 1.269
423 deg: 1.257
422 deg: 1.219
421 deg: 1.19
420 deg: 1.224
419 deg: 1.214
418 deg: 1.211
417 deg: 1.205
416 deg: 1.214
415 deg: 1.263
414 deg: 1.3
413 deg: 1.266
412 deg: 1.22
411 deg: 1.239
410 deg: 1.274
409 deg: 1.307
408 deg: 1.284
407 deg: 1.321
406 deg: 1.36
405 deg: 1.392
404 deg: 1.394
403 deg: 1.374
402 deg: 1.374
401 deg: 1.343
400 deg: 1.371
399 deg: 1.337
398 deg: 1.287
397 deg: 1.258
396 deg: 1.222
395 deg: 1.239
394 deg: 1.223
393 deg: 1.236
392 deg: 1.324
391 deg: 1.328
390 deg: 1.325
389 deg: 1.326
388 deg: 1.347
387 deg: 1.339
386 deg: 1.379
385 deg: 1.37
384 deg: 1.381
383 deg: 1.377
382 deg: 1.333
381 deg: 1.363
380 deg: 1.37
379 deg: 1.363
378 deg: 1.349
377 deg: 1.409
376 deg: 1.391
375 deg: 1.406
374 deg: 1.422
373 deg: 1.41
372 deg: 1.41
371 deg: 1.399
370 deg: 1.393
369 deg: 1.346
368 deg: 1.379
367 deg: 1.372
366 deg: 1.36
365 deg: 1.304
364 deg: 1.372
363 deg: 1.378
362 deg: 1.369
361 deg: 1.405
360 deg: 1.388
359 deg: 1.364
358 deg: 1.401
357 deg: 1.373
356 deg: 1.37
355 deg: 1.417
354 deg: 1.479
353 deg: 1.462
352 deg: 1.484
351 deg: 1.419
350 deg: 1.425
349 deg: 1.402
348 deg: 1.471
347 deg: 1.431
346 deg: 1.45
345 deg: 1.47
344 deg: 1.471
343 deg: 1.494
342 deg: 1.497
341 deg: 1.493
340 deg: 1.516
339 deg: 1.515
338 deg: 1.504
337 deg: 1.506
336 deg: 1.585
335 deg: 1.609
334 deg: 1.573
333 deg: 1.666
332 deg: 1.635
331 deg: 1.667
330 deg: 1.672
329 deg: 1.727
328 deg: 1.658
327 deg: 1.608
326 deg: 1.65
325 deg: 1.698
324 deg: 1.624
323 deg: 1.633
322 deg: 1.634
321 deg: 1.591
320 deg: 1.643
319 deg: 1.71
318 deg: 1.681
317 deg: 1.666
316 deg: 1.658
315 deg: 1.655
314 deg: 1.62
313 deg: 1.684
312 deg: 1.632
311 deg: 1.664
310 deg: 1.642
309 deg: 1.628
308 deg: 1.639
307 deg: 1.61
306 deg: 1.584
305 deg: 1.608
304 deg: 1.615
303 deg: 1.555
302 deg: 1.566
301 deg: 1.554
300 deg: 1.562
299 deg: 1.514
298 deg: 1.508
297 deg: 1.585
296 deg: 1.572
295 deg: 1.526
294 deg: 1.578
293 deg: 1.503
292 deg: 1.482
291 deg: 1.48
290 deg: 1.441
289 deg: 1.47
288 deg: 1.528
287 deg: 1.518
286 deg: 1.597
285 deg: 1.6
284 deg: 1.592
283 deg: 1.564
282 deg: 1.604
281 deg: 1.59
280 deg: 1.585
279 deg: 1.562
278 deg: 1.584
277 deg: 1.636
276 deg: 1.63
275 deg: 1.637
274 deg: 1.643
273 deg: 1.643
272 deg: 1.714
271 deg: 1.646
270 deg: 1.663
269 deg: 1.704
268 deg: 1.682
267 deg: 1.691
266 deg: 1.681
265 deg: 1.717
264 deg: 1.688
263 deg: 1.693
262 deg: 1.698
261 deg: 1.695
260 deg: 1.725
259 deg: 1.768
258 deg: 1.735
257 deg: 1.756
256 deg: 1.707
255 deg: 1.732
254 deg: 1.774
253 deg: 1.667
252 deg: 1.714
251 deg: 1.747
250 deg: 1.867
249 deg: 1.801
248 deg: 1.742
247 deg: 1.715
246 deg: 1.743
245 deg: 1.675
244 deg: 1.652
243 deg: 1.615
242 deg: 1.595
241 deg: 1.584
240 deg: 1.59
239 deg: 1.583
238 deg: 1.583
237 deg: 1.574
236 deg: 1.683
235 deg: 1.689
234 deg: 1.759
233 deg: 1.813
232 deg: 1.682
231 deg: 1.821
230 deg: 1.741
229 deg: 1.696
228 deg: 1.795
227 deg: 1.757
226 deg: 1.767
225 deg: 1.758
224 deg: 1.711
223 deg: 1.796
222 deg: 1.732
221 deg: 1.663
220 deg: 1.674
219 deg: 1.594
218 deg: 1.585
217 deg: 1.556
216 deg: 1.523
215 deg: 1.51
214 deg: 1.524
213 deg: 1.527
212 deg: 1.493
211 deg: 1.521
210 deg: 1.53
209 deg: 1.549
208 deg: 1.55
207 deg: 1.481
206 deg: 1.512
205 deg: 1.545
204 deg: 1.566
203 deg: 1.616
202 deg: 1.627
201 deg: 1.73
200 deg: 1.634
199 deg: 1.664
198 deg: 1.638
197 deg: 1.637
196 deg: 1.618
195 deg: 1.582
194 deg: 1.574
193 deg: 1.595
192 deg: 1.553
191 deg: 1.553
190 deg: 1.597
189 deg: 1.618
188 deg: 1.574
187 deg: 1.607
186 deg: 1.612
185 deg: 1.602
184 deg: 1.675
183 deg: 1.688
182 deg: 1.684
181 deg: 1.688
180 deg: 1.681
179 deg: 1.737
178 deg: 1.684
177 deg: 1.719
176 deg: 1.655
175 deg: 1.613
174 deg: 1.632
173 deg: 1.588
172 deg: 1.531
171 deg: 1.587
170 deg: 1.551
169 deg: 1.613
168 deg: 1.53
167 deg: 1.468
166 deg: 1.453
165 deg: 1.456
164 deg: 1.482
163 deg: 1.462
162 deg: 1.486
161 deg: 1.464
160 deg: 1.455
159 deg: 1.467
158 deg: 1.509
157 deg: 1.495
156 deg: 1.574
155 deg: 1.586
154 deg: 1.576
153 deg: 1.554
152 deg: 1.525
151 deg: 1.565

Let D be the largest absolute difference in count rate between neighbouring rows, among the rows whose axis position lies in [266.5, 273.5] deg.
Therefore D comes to 0.07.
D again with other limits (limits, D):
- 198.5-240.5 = 0.14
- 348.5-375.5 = 0.07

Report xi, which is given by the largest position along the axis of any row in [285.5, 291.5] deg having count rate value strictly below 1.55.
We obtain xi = 291 deg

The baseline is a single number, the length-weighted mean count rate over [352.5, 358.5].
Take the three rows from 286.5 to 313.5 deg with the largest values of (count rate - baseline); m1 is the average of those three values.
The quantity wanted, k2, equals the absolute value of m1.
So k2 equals 0.246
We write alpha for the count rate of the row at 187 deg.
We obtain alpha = 1.607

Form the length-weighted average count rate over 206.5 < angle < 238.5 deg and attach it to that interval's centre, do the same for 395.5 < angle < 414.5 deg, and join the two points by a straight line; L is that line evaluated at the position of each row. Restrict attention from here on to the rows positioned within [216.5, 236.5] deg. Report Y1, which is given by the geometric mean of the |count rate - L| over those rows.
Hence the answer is 0.08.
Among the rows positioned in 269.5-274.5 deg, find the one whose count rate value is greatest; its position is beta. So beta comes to 272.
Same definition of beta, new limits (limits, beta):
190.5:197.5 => 197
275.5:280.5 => 277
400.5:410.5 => 404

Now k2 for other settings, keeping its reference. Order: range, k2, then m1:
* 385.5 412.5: 0.029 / -0.03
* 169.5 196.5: 0.298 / 0.30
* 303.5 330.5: 0.295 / 0.29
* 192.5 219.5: 0.260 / 0.26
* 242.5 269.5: 0.397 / 0.40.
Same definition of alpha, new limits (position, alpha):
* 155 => 1.586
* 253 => 1.667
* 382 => 1.333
